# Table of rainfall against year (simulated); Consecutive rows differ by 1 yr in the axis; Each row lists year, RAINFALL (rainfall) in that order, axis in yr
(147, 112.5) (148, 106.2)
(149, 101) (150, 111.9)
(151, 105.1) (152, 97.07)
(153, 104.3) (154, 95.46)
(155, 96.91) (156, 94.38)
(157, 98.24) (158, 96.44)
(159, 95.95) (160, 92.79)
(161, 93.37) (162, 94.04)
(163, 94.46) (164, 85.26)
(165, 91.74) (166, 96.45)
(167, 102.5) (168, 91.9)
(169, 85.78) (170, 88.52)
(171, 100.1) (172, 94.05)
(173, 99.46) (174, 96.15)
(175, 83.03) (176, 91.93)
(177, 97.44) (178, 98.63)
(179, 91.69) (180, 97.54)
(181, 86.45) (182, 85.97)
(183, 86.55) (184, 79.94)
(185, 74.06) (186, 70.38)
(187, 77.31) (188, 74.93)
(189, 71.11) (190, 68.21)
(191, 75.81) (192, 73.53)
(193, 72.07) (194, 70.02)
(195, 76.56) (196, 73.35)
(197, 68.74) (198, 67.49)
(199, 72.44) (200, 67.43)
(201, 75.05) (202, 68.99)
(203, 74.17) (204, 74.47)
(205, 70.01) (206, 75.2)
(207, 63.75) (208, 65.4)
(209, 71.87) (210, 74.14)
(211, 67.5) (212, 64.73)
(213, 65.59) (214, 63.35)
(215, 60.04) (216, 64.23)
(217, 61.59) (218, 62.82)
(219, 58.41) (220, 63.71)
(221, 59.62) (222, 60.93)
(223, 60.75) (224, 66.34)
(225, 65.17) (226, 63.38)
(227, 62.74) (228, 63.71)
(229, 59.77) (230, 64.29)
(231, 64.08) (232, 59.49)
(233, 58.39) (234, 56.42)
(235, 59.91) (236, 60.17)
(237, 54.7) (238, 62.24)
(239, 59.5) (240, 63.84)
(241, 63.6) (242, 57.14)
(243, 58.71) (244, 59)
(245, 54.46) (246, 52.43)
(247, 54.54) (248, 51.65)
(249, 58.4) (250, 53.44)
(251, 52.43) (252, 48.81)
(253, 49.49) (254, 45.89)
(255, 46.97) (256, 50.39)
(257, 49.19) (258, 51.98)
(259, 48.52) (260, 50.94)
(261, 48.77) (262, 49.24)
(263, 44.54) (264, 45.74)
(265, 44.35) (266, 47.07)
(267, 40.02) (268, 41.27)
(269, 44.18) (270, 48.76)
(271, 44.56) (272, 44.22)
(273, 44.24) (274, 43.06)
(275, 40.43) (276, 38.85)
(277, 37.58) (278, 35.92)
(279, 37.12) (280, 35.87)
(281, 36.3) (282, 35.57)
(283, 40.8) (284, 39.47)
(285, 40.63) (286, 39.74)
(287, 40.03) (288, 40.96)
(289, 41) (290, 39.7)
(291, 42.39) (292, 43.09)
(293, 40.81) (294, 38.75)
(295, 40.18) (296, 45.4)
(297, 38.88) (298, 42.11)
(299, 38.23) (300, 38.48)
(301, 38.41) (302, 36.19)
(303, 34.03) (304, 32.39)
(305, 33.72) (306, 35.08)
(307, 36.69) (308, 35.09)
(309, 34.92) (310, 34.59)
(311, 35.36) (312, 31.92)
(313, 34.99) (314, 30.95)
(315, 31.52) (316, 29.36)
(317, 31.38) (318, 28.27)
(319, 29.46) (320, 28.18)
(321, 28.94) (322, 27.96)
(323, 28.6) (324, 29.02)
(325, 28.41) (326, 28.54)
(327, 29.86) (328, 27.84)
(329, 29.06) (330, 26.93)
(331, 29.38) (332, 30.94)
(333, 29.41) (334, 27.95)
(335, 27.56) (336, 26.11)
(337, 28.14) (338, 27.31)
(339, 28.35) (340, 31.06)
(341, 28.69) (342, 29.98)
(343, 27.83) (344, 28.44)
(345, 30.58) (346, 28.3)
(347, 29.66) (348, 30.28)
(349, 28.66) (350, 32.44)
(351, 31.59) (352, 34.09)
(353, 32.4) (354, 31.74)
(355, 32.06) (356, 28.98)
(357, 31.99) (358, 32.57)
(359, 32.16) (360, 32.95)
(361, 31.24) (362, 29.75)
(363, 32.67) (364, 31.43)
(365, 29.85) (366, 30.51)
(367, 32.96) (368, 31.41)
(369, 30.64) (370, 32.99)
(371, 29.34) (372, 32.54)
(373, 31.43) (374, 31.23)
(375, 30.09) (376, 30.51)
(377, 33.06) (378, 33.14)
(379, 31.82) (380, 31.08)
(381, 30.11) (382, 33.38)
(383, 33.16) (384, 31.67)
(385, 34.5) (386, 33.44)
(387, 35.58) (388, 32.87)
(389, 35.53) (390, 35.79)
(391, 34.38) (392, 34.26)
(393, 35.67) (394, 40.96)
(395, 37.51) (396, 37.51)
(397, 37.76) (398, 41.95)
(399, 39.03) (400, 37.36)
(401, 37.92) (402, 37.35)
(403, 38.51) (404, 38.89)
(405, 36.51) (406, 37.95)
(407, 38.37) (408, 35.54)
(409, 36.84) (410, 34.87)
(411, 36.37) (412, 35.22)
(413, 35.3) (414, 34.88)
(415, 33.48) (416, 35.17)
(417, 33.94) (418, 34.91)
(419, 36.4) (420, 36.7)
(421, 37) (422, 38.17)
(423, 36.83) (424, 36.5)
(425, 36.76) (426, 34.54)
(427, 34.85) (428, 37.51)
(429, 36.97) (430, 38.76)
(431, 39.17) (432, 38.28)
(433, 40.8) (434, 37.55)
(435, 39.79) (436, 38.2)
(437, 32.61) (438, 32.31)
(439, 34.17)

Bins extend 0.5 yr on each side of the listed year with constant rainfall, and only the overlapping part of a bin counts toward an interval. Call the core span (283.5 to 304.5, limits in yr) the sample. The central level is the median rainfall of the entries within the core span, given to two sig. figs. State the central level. 40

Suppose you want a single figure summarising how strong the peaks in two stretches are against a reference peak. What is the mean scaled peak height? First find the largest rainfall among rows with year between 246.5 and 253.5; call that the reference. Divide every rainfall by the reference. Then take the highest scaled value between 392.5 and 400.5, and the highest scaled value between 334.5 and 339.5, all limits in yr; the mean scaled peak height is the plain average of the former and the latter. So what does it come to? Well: 0.60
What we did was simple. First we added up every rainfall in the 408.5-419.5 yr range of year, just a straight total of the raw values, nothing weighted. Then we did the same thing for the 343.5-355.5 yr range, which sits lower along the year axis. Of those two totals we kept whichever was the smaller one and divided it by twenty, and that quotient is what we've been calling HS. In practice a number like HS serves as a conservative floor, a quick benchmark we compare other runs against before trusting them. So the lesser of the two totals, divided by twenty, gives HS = 19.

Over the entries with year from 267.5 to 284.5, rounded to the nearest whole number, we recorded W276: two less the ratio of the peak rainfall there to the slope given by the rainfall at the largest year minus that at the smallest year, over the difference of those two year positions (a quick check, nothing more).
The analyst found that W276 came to 435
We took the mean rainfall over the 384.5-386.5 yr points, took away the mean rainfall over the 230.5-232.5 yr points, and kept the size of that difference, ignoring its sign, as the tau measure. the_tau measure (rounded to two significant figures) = 28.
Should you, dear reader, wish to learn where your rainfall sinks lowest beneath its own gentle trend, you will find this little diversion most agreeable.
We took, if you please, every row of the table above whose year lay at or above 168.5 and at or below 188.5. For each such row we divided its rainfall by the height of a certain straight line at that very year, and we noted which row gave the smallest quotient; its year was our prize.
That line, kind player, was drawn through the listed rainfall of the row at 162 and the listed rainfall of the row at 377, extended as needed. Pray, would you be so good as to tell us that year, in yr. 186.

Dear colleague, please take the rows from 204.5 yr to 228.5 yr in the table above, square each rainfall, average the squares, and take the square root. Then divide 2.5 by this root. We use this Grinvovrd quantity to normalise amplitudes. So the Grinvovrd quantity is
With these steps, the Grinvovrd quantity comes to 0.039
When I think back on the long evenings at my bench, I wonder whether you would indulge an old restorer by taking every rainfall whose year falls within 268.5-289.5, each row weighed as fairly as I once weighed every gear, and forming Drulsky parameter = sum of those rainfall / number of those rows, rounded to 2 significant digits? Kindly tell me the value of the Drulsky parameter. 40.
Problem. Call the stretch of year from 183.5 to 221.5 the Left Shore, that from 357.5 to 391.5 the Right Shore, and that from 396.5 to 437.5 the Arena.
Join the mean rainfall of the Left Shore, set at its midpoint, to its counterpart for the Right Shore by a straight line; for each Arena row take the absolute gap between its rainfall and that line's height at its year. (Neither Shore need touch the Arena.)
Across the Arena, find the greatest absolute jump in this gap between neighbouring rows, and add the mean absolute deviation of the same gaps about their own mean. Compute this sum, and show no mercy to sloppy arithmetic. 7.9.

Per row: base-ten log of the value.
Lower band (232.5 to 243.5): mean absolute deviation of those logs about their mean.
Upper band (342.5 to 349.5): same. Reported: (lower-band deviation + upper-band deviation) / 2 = 0.0149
